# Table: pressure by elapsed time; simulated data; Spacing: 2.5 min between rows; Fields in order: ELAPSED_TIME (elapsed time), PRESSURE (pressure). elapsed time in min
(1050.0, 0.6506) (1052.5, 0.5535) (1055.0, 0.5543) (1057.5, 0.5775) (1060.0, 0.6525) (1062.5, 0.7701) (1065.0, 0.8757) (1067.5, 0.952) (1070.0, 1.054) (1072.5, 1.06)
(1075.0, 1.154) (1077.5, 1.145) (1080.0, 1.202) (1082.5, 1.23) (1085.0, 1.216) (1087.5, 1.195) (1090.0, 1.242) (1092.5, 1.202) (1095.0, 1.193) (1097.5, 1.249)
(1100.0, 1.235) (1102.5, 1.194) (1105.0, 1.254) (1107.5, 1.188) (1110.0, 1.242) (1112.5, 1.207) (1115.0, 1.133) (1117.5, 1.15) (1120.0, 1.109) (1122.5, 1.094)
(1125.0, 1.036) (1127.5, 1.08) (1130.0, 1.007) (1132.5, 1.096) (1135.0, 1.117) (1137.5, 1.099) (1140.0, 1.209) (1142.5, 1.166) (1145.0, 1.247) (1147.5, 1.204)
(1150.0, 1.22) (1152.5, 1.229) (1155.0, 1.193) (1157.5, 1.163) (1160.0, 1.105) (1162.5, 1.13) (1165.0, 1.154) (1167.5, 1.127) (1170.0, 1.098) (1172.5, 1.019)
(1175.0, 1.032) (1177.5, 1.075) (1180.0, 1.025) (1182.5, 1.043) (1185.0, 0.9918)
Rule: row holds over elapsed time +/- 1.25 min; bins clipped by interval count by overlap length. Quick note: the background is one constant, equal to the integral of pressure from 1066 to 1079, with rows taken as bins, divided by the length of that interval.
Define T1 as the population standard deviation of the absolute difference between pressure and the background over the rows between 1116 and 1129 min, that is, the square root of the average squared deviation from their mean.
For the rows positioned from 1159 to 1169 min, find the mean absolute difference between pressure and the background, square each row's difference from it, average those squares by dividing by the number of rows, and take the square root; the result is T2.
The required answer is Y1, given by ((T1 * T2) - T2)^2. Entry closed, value 0.000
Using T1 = 0.023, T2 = 0.02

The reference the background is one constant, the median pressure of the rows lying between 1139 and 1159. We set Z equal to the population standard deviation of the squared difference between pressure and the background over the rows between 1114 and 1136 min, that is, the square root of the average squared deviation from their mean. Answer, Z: 0.011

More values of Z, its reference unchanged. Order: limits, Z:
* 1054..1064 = 0.091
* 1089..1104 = 0.001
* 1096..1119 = 0.002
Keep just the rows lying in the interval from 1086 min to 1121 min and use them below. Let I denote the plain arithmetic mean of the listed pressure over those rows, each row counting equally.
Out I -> 1.20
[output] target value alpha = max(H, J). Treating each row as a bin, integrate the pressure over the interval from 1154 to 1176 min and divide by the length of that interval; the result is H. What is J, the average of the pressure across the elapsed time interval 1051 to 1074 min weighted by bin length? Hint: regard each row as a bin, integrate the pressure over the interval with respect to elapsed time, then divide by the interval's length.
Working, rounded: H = 1.11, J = 0.79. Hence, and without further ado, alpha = 1.11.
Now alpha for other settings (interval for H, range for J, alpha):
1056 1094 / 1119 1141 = 1.09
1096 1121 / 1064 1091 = 1.20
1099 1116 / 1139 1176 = 1.21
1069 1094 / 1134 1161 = 1.18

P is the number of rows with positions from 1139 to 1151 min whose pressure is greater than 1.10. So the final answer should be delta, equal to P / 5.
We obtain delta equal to 1.0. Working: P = 5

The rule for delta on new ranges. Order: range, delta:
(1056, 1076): 0.2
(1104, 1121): 1.4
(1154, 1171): 1.2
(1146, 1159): 1.0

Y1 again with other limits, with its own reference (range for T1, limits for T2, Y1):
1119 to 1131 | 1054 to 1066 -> 0.014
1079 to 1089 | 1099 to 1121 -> 0.002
